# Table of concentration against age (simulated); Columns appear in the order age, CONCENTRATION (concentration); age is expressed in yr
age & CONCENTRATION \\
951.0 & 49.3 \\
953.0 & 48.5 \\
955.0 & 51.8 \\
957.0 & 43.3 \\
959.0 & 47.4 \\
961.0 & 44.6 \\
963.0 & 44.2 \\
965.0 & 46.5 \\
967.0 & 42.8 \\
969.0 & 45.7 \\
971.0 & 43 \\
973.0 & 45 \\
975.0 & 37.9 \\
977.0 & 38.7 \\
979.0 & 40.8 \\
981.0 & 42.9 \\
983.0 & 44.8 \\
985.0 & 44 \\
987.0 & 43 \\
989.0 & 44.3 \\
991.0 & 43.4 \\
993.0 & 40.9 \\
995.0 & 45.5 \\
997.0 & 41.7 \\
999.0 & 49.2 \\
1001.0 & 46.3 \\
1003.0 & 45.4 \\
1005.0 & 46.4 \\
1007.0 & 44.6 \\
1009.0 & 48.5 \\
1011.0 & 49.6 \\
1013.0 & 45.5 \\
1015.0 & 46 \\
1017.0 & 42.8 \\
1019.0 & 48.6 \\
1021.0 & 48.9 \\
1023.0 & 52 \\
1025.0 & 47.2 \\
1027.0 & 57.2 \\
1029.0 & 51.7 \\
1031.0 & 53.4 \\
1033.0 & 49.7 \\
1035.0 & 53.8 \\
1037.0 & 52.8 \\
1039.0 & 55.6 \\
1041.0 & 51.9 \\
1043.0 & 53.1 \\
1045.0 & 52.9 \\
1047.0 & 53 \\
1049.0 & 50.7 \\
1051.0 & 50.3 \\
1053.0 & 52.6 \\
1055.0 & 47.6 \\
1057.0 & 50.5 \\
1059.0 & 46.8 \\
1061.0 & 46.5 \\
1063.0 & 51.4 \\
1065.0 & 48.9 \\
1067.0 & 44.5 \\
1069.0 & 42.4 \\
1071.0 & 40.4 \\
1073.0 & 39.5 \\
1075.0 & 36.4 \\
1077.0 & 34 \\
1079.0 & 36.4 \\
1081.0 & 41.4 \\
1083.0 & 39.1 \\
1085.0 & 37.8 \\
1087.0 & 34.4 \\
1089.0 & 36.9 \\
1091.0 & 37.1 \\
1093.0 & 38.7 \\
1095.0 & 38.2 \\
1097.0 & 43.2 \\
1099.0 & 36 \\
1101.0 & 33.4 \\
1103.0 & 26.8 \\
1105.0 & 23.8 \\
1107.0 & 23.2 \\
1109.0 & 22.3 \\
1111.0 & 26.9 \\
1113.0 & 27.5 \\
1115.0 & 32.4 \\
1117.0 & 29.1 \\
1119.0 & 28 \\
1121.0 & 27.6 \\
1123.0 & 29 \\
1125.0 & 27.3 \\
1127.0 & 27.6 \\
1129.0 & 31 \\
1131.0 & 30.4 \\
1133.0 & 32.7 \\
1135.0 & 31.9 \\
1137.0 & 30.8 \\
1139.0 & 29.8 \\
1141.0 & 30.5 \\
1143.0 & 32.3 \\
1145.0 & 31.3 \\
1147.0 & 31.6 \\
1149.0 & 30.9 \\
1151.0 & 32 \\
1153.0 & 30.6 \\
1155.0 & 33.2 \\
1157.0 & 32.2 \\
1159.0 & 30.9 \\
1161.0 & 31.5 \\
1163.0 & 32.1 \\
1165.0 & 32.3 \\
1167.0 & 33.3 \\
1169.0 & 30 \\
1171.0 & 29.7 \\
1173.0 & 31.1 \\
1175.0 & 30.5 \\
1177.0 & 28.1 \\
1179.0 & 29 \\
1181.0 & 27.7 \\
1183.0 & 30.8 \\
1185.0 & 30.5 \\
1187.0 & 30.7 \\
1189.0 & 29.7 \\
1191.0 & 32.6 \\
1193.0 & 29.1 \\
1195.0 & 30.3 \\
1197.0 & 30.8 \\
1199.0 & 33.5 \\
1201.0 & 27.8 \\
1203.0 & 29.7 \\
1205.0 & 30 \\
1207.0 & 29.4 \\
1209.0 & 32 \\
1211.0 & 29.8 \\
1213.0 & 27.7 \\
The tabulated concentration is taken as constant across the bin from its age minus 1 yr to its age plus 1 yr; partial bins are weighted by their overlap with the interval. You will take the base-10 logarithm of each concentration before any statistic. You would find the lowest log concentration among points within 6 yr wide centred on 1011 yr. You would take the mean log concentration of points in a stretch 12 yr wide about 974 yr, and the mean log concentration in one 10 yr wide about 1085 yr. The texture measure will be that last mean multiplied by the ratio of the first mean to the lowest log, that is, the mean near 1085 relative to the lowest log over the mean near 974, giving 1.54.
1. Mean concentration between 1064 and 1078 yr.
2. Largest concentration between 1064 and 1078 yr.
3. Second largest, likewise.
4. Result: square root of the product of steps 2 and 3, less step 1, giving 6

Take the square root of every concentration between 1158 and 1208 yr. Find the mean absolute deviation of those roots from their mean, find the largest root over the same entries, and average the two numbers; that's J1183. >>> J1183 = 2.9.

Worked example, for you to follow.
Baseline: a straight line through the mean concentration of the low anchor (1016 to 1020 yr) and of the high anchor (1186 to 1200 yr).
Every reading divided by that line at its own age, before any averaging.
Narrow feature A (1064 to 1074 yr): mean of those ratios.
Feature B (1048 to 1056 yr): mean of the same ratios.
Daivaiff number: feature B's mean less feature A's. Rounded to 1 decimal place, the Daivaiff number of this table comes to 0.1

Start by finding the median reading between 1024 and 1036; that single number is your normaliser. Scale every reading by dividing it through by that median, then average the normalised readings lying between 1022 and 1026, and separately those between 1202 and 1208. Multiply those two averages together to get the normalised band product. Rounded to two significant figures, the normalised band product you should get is 0.53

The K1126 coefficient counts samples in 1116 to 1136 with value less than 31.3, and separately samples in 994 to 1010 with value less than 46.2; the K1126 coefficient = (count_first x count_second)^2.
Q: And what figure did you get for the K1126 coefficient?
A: 1024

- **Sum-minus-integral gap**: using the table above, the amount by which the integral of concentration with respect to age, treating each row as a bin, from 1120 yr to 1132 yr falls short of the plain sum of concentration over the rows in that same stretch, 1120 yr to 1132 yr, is -173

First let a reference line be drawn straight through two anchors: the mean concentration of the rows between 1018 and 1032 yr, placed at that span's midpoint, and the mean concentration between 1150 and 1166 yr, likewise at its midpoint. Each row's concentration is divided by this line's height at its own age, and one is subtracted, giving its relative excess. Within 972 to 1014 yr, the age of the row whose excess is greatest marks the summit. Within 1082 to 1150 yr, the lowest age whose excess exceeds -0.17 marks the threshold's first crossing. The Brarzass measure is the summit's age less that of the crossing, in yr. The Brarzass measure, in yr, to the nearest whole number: -72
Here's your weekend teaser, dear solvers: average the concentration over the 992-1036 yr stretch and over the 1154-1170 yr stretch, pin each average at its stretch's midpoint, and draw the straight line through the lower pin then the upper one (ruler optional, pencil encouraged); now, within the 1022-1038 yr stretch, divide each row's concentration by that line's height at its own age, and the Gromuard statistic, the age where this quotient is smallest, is 1025.0 yr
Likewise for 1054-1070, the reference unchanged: 1069.0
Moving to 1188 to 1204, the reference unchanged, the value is 1201.0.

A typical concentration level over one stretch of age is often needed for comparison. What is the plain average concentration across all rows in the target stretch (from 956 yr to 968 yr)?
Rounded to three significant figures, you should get 44.8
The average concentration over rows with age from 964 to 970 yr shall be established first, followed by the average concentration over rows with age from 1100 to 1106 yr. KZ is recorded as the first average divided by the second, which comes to 1.6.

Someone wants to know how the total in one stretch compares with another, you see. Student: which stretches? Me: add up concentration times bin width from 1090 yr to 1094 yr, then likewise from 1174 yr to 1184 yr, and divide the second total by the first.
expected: 1.93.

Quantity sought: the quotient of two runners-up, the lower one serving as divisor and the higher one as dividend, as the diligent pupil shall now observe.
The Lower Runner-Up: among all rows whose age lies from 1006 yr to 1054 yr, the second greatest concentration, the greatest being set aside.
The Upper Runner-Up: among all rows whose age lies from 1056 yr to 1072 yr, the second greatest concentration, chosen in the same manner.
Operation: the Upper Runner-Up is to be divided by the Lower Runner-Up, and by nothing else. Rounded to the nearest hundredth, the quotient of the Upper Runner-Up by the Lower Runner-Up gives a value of 0.91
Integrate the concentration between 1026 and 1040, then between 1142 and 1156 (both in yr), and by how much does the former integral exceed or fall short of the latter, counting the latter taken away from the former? 305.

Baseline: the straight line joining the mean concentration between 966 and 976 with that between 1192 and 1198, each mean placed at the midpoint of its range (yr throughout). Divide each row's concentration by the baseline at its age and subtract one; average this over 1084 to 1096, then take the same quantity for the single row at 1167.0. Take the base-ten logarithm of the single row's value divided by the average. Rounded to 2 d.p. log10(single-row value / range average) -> 0.22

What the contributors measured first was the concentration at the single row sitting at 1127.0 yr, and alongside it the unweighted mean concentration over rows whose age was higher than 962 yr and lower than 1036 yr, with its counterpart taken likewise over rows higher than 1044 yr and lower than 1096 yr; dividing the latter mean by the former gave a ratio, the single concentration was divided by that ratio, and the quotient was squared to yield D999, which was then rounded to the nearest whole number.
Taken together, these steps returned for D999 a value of 856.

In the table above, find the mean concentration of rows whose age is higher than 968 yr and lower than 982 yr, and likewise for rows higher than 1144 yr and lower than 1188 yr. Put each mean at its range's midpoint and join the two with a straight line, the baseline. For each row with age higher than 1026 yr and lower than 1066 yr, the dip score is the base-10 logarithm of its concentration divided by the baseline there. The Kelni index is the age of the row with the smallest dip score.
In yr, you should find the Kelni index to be 1061.0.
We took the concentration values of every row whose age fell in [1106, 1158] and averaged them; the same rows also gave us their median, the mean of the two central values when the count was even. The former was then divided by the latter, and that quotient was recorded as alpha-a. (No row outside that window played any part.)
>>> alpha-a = 0.972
